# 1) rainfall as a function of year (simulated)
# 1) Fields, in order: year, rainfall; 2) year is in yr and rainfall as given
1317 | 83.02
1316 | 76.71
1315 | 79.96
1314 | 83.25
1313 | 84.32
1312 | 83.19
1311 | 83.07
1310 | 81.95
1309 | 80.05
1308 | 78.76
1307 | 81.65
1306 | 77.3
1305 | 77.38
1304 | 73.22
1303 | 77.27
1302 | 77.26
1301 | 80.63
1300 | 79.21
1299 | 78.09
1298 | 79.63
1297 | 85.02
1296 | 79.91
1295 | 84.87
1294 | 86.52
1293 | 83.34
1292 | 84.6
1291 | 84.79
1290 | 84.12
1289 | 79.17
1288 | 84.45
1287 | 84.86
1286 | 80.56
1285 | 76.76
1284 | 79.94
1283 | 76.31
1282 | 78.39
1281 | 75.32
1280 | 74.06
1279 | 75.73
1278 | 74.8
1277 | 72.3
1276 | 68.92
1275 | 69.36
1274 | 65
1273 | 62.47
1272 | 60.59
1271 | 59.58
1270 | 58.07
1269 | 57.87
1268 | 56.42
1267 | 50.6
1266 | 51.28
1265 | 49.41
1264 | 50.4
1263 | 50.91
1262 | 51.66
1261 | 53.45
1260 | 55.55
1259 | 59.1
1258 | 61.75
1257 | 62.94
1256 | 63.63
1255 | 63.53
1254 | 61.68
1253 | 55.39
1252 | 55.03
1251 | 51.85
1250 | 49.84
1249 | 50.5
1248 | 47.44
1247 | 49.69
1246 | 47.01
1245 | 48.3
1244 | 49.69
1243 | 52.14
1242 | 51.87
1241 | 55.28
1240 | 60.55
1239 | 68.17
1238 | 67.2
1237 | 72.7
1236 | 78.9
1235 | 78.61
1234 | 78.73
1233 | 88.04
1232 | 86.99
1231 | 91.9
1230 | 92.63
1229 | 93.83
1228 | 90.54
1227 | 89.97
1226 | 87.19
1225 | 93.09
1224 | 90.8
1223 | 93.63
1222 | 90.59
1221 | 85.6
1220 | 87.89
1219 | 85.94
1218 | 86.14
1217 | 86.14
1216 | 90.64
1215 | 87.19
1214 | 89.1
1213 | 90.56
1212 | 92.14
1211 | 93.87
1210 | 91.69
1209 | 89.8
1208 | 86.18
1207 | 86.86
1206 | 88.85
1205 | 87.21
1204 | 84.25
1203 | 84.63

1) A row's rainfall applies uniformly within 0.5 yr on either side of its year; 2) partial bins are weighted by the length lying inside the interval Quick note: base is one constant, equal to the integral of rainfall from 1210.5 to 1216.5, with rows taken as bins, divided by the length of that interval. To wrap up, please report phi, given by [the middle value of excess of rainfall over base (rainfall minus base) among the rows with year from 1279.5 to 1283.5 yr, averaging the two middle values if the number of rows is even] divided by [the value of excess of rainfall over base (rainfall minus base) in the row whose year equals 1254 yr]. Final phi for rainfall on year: 0.5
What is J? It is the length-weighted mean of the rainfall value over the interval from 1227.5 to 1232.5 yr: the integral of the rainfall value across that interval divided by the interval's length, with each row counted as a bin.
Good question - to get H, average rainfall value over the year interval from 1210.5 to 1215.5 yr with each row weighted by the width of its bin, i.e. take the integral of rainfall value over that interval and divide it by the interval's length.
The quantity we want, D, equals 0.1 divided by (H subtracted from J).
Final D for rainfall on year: 0.165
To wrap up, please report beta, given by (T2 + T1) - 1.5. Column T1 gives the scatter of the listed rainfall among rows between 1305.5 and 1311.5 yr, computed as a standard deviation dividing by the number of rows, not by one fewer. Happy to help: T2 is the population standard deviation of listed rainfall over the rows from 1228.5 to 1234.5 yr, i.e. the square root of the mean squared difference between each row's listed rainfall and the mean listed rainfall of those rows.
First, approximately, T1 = 2.0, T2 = 5.08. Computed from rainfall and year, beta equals 5.6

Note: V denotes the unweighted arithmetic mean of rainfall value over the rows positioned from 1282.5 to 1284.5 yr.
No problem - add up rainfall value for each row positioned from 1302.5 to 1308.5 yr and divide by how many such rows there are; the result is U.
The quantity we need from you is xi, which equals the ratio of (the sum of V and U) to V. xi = 1.99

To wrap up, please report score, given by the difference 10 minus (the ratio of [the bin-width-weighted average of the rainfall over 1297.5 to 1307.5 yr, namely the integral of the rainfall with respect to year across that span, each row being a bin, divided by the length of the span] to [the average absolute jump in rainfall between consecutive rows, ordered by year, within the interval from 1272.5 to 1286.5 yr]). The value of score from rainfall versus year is -21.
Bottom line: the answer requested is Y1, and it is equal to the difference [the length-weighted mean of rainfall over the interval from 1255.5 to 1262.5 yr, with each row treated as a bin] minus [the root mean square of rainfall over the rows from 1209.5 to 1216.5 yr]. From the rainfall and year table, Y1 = -32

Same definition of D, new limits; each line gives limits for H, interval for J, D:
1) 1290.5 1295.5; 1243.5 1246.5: -0.003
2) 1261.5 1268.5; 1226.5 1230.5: 0.002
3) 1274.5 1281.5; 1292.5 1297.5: 0.009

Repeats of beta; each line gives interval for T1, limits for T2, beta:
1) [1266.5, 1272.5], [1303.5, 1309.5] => 4.4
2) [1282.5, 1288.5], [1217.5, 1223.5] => 4.8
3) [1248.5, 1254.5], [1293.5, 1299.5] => 5.7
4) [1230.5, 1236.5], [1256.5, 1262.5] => 8.0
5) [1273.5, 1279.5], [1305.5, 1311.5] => 4.2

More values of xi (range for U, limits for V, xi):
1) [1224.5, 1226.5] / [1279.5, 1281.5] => 2.21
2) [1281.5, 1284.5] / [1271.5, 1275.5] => 2.22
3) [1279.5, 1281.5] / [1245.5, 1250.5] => 2.53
